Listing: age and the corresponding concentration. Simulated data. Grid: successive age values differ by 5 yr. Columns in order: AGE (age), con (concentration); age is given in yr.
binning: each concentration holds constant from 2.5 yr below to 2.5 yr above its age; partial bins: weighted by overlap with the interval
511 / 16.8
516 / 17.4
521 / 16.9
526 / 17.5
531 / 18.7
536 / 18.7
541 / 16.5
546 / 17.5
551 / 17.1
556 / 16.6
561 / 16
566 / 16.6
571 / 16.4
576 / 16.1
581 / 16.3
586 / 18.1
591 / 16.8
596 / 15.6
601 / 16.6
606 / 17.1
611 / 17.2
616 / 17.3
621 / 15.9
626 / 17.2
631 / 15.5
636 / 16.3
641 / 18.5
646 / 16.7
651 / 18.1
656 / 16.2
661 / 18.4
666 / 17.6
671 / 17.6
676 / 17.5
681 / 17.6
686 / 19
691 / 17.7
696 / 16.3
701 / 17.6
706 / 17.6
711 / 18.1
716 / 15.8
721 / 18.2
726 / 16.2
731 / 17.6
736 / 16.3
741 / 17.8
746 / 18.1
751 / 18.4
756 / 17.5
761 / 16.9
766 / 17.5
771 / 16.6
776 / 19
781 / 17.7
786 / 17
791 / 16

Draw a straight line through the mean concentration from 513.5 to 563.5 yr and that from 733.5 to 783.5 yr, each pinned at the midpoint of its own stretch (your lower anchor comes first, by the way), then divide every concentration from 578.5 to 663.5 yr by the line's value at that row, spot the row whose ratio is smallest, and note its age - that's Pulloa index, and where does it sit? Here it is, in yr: 631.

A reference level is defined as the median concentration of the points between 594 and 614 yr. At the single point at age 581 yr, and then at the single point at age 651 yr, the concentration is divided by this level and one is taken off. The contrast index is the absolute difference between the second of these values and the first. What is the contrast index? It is 0.11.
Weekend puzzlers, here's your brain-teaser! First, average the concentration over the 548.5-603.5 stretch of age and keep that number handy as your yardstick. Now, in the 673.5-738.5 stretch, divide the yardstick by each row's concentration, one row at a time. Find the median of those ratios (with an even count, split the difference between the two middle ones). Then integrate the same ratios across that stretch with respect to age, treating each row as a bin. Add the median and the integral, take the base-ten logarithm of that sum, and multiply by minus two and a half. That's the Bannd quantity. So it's -4.501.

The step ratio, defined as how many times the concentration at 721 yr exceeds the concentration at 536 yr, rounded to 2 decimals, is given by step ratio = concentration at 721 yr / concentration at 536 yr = 0.97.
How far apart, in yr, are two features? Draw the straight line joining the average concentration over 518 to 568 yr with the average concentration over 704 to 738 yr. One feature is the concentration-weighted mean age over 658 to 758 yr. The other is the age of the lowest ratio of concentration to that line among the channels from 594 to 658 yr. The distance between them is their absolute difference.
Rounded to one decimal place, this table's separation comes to 77.3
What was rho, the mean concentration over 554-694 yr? 17.02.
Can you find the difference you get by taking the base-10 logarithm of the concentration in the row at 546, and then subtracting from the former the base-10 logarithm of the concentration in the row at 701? 0.00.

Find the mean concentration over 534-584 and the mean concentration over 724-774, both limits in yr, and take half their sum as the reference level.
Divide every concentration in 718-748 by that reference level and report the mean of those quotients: 1.02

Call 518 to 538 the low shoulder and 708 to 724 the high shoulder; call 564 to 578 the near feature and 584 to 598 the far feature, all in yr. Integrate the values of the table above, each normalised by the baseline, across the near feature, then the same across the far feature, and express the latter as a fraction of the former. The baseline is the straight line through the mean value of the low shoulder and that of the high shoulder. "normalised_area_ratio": 1.03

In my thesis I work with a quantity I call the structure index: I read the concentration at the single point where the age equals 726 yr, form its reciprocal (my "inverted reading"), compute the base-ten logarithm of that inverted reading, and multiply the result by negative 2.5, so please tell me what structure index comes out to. 3.02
